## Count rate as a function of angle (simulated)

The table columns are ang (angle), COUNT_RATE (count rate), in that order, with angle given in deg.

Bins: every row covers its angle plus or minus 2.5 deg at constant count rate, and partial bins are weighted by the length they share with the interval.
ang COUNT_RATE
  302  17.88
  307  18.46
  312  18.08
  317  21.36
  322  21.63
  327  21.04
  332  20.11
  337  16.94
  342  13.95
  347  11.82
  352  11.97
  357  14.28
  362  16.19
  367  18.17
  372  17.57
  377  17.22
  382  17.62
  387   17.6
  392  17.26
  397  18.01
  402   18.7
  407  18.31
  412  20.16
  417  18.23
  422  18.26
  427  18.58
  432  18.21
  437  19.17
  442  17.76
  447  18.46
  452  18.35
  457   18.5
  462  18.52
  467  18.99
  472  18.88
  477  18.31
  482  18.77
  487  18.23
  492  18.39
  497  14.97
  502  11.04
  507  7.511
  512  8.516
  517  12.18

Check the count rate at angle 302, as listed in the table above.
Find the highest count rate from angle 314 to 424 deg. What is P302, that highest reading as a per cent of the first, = 121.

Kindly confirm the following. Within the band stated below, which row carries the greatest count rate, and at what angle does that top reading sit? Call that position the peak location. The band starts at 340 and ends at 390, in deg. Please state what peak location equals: 367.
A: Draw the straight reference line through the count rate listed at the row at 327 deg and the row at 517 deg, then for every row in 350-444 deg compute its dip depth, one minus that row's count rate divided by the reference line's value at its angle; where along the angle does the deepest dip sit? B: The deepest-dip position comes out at 352 deg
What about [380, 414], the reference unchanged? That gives 382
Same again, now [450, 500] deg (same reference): 497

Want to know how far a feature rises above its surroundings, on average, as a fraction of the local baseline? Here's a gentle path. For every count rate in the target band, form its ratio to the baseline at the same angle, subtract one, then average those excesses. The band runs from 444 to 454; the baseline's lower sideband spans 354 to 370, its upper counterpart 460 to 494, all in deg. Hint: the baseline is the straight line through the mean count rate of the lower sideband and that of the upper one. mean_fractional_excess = 0.022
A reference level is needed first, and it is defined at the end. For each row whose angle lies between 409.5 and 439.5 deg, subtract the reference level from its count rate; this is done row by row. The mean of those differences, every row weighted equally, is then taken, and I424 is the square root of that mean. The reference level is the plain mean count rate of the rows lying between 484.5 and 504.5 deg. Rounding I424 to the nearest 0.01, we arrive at 1.76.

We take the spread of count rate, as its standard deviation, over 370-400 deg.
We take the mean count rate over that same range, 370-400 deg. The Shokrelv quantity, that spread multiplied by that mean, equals 5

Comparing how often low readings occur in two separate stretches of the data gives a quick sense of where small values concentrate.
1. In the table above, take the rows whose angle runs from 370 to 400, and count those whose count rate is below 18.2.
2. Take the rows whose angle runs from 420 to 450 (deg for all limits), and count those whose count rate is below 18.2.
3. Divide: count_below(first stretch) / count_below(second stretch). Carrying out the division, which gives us 6.0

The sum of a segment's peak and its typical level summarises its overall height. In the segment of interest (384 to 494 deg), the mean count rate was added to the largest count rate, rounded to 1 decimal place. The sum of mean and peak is 38.6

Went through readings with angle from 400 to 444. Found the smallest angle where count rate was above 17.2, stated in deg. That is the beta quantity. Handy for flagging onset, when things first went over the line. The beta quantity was 402 deg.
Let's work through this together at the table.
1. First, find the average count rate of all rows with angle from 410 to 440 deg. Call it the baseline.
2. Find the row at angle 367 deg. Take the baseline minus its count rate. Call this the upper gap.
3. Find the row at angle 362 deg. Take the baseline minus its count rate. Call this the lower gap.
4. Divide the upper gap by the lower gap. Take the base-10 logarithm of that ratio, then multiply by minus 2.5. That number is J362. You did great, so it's 1.6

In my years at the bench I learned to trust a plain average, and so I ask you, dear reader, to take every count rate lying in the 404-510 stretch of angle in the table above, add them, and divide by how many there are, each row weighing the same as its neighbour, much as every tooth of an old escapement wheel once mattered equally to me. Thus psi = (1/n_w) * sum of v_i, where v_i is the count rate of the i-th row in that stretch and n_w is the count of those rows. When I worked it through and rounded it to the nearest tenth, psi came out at 17.5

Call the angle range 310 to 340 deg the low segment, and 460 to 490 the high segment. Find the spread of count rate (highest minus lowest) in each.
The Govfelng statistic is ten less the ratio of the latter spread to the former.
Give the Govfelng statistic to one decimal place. 9.8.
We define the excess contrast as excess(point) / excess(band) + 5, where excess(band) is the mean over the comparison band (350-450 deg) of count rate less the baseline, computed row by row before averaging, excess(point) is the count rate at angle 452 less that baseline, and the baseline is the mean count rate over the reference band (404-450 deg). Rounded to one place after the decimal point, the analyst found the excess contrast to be 5.2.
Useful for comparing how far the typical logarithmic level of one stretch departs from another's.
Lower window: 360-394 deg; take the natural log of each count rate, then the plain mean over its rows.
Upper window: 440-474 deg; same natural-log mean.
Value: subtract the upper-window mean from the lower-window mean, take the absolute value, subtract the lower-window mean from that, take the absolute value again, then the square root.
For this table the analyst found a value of 1.67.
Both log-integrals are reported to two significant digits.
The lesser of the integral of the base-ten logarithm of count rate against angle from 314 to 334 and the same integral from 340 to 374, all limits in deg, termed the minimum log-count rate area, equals 26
